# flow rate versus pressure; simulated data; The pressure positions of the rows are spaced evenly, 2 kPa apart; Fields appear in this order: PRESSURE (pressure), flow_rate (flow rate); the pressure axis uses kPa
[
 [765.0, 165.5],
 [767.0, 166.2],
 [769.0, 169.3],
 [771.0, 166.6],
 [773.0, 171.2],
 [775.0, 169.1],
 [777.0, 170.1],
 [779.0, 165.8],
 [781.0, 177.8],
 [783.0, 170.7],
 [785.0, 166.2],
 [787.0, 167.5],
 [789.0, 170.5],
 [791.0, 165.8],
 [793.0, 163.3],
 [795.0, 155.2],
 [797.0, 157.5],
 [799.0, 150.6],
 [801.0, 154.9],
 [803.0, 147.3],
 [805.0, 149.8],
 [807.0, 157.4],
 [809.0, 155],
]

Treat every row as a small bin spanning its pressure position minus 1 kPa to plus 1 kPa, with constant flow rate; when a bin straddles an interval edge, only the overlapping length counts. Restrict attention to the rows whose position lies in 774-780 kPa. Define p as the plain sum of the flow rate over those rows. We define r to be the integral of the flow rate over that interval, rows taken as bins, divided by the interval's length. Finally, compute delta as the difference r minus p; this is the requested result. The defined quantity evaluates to -337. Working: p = 505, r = 168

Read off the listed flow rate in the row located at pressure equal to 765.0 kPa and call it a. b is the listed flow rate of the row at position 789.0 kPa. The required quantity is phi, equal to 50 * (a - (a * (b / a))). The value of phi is -250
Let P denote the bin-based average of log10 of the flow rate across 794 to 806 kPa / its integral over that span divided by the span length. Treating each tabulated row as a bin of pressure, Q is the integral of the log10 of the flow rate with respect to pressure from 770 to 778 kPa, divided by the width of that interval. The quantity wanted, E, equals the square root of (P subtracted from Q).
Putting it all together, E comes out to 0.21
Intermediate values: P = 2.183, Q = 2.23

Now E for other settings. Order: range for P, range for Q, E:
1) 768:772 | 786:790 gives 0.05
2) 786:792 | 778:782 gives 0.10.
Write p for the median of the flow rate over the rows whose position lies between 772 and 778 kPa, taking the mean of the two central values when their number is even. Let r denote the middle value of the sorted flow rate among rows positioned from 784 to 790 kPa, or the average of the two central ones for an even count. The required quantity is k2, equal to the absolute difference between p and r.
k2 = 2.6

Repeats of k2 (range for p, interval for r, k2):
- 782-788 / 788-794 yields 1.7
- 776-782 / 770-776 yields 1.0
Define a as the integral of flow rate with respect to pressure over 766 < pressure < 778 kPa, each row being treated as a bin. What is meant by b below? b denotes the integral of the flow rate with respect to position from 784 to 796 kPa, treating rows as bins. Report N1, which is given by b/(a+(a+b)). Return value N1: 0.328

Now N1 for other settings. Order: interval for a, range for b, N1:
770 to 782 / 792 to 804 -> 0.313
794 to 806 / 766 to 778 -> 0.356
